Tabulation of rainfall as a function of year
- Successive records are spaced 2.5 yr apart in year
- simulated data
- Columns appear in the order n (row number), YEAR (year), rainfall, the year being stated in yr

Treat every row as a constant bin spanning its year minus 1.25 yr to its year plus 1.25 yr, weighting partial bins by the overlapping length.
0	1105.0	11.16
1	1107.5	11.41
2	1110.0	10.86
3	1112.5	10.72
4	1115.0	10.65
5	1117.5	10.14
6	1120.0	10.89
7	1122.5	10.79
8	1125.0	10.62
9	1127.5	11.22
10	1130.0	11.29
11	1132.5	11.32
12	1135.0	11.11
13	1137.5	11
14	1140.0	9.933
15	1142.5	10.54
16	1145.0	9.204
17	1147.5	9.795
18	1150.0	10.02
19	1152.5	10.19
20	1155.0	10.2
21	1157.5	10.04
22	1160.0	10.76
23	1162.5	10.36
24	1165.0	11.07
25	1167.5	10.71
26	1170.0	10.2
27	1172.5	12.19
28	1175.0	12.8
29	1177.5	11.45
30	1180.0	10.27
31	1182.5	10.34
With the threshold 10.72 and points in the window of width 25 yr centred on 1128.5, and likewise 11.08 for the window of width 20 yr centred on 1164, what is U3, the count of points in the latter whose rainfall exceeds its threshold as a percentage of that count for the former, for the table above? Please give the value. 14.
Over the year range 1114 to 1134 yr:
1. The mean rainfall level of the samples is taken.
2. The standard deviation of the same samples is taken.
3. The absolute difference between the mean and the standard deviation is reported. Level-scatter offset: 10.5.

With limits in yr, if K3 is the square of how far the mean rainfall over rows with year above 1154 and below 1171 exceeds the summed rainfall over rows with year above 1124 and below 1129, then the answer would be 129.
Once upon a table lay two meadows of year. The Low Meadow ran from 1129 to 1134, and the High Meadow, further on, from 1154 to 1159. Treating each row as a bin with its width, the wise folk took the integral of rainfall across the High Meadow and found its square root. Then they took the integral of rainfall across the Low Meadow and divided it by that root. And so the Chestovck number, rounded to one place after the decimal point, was 7.9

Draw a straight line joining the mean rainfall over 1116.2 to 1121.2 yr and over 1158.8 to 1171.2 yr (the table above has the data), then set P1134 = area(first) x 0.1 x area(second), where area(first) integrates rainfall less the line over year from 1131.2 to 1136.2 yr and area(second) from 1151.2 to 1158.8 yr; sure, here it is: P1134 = -1.1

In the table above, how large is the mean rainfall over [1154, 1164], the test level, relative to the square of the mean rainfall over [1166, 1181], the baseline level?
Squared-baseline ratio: 0.0814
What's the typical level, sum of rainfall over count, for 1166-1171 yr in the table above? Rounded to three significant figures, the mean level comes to 10.5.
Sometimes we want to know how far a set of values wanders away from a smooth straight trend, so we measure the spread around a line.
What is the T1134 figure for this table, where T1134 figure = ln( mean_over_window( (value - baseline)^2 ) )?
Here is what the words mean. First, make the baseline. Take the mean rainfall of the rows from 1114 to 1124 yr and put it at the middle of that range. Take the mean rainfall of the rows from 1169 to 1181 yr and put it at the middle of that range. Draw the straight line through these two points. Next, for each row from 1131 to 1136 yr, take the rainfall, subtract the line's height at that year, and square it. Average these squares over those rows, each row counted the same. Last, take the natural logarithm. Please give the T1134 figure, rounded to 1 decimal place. -1.8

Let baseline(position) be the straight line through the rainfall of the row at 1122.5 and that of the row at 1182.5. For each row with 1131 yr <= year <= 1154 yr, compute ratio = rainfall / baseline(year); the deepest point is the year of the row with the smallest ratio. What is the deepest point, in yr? 1145.0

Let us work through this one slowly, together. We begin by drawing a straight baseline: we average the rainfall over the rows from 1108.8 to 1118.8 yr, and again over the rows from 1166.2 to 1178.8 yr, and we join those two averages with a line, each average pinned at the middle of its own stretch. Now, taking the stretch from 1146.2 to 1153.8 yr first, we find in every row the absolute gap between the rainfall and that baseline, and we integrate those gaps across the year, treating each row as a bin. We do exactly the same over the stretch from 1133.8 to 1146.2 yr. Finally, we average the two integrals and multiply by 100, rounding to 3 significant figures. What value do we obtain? 880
